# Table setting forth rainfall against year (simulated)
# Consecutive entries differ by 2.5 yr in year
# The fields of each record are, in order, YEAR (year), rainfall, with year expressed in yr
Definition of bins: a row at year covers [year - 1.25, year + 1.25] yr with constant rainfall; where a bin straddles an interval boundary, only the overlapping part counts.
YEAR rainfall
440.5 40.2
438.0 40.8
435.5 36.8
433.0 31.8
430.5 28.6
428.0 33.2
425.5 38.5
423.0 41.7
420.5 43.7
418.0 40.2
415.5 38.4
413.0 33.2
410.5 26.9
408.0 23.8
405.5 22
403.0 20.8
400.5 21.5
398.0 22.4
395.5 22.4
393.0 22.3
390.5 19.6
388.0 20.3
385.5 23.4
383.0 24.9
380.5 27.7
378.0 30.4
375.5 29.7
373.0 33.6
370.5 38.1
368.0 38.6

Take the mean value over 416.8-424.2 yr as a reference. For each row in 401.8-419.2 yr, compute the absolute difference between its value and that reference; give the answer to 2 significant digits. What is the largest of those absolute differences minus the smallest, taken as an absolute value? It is 19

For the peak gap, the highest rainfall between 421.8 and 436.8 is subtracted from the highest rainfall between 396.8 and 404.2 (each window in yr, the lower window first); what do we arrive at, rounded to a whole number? -19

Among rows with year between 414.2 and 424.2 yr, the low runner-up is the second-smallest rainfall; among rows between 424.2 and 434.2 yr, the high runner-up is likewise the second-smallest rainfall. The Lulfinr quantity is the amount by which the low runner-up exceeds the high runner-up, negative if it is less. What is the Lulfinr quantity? 8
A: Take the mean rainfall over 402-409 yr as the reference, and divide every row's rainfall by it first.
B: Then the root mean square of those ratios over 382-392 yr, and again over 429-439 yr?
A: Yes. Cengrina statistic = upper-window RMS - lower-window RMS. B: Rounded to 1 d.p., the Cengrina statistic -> 0.6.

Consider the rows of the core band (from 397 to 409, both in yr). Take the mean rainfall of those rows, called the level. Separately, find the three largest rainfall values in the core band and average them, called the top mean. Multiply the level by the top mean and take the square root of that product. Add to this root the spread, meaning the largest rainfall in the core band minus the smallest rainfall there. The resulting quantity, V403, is 25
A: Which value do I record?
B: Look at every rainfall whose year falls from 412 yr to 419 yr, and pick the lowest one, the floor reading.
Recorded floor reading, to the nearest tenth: 33.2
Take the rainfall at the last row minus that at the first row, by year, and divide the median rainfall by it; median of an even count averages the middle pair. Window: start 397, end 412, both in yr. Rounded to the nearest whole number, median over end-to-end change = 5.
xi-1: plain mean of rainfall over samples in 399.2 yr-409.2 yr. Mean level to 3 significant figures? 22.0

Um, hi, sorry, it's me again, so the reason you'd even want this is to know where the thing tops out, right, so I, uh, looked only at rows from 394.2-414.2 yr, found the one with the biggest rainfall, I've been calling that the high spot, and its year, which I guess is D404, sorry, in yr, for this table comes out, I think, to 413.0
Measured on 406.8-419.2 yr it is 418.0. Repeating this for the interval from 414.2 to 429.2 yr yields 420.5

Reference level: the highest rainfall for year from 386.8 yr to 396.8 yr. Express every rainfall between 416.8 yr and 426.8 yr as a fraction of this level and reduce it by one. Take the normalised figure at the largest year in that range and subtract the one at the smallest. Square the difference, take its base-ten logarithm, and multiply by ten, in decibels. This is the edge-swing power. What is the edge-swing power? -22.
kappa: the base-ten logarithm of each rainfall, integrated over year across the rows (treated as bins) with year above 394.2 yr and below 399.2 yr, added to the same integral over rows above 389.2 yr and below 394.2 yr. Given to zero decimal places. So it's 13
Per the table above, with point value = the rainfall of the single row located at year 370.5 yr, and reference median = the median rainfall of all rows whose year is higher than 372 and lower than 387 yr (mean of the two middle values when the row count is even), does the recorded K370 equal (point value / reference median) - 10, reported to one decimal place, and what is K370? -8.7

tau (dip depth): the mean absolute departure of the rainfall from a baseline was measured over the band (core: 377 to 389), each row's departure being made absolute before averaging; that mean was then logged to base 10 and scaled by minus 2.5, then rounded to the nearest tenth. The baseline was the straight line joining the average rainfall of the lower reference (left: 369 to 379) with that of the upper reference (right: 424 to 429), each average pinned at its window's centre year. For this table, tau -2.3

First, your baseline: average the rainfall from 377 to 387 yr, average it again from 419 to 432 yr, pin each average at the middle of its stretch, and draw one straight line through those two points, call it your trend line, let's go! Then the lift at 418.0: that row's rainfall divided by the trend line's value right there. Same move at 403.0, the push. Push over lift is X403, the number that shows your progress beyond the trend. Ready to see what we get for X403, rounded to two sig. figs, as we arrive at 0.58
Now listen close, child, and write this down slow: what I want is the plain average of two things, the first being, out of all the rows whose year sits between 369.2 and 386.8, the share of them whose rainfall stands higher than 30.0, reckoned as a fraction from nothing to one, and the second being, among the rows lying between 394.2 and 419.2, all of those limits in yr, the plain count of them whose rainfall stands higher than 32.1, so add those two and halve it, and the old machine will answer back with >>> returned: 1.7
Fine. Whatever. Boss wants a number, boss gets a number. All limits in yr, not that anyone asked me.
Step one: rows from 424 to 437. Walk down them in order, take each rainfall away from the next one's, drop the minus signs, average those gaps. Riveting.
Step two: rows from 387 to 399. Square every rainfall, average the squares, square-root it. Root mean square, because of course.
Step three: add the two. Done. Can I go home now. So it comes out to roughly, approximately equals 26.0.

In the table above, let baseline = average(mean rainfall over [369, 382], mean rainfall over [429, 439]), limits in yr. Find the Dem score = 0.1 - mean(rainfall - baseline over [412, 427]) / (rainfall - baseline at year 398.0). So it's 0.7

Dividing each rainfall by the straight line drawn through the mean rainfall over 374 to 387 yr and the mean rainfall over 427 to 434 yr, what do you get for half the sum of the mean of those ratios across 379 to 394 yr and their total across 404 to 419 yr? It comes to 3.5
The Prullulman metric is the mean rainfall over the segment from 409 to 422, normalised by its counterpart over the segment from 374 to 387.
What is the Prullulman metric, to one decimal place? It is 1.3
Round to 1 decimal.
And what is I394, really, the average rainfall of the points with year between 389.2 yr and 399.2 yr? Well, 21.7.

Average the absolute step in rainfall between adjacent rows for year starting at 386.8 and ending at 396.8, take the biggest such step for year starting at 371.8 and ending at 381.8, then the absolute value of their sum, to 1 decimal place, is 5.1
